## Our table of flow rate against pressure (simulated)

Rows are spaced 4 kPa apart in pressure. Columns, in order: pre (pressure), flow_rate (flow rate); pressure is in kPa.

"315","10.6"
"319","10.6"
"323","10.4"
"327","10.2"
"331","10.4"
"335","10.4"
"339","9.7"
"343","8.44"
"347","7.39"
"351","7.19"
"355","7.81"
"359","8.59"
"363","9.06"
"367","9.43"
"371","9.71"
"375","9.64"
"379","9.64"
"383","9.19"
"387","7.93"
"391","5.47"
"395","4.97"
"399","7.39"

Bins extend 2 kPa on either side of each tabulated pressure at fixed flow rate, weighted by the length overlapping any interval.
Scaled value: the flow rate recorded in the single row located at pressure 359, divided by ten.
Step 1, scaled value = 0.86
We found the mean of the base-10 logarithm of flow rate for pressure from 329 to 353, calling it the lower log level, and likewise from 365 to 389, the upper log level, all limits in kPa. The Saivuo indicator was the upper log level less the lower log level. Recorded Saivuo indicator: 0.02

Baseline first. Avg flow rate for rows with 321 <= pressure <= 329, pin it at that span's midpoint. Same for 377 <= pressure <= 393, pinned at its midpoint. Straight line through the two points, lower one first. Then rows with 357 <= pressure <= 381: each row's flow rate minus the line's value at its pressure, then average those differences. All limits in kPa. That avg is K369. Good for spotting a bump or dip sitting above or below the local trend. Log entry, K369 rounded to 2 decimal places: 0.69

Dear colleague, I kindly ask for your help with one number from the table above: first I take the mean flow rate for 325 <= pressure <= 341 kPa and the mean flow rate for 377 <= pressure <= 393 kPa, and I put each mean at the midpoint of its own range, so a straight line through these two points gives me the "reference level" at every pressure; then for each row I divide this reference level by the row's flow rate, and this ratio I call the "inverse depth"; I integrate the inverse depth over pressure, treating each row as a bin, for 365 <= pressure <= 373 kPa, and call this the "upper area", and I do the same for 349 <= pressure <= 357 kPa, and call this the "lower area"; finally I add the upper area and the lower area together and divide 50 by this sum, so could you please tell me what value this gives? 2.89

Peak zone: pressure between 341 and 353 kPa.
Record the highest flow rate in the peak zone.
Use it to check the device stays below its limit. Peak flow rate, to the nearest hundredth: 8.44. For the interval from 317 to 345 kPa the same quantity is 10.60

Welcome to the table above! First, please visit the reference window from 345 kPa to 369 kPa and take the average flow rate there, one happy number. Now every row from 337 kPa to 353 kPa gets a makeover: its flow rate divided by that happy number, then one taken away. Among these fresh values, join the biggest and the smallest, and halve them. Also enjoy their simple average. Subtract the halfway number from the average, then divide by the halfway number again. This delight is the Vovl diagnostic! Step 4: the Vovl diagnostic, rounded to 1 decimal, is -1.3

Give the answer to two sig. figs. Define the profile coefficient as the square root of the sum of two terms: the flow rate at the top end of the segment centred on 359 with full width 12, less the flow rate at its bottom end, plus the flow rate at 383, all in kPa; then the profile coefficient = 3.2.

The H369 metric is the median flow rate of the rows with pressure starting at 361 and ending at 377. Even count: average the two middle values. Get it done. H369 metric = 9.5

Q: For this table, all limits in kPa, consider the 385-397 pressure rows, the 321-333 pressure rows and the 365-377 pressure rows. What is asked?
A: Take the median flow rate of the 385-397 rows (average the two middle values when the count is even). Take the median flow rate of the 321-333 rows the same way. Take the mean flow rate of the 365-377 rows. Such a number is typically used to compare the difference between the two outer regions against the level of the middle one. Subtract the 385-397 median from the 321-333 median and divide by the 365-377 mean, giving 0.51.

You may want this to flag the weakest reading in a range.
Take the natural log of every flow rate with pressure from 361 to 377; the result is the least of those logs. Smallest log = 2.20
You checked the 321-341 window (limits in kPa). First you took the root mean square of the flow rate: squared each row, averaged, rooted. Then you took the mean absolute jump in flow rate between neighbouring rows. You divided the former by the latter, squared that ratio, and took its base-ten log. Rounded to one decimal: 3.1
